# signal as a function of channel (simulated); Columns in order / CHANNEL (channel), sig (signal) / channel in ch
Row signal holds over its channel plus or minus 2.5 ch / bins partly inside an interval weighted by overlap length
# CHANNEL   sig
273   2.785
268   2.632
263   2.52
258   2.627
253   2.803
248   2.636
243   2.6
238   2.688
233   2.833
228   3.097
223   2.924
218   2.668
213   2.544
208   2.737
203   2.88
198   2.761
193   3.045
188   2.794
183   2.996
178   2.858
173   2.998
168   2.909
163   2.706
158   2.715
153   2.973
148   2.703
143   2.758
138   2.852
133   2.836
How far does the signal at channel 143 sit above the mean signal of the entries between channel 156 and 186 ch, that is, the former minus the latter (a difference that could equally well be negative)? -0.11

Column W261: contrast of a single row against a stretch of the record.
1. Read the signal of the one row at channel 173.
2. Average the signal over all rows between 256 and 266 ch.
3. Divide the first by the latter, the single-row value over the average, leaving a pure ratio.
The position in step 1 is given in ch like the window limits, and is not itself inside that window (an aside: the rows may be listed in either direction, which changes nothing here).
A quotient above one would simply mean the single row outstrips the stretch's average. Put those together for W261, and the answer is 1.16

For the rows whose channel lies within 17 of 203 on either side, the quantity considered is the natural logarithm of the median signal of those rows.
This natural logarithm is 1.02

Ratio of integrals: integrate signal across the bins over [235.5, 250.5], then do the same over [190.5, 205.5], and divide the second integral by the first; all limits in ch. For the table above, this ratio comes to 1.10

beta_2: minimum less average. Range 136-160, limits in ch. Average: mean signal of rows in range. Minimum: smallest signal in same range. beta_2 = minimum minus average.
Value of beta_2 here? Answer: -0.10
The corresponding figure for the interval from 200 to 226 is -0.21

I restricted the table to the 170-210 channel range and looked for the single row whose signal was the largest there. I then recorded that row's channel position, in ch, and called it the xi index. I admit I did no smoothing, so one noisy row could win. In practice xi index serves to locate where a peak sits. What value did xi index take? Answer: 193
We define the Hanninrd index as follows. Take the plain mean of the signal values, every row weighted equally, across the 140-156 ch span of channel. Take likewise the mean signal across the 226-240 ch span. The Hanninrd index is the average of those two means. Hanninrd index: 2.84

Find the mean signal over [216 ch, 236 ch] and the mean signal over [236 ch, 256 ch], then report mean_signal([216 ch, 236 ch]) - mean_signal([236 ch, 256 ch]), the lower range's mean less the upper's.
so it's 0.20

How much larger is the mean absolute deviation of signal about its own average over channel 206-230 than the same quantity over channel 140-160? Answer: 0.080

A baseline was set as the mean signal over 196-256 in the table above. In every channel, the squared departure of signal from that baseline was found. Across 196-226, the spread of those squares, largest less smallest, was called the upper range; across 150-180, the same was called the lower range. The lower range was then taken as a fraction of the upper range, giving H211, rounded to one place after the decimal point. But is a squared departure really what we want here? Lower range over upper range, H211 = 1.1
